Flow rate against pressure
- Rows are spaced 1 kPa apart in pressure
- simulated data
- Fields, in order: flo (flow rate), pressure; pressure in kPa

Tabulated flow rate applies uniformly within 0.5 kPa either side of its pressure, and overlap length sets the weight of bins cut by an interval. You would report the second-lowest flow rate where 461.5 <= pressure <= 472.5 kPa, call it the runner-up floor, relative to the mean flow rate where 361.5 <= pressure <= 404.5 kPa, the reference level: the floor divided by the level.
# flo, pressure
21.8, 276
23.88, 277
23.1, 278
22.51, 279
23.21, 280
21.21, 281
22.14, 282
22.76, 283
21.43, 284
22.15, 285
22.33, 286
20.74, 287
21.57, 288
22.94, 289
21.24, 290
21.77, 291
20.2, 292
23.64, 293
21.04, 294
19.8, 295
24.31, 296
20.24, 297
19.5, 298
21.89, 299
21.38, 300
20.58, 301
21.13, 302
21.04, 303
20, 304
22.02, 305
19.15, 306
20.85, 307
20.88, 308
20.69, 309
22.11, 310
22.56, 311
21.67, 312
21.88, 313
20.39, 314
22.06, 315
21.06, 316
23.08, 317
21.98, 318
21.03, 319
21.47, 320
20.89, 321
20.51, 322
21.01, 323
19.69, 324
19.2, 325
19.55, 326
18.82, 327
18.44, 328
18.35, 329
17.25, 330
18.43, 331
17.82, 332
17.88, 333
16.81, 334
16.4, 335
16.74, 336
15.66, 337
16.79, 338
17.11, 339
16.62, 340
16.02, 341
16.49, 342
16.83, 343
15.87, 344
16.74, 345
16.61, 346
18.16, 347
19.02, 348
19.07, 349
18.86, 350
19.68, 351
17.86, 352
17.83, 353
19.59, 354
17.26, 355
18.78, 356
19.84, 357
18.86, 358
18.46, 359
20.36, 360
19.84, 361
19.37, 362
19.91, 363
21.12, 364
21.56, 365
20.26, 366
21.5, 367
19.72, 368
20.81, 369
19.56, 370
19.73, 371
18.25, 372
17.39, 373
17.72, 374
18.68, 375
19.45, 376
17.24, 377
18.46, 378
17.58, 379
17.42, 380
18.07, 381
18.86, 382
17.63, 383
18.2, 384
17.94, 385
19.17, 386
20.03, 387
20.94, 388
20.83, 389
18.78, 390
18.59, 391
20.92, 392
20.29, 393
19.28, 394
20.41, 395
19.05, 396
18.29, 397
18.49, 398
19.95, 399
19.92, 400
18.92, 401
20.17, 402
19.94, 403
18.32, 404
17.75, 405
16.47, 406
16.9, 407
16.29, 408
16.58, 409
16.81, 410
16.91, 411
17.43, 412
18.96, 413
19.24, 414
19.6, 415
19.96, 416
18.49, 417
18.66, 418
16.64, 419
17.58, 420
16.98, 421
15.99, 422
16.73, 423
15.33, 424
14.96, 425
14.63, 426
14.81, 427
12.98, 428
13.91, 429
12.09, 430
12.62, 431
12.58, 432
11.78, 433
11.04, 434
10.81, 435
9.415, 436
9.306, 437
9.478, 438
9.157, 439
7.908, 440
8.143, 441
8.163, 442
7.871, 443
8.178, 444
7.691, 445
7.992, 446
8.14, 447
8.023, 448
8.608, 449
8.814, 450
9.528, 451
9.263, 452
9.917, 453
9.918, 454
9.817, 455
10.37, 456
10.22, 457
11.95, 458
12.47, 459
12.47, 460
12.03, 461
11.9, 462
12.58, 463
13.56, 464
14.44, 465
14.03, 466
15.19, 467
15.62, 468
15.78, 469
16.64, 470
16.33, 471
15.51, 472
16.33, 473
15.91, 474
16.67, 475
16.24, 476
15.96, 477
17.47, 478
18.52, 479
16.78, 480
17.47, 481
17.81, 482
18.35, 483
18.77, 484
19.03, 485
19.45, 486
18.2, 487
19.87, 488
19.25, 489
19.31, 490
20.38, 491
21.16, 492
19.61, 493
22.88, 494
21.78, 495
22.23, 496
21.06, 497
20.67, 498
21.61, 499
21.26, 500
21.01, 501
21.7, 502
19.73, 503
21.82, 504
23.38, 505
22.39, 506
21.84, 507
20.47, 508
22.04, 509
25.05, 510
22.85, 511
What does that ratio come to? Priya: 0.7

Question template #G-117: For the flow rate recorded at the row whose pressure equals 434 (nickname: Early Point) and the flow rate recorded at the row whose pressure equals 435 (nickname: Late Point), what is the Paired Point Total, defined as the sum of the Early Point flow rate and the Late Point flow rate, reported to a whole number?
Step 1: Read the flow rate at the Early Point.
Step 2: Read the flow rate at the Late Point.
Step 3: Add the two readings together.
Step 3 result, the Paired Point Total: 22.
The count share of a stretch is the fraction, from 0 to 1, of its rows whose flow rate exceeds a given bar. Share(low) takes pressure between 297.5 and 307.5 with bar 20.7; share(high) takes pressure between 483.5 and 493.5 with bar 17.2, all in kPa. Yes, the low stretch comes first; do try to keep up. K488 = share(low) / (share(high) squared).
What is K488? 0.60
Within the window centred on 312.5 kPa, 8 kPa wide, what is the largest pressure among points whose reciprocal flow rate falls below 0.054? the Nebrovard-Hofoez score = 316 kPa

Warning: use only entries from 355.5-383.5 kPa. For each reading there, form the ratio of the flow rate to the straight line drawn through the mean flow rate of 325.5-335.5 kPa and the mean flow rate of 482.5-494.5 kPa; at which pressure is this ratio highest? 365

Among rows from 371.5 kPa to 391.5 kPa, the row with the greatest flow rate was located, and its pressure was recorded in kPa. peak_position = 388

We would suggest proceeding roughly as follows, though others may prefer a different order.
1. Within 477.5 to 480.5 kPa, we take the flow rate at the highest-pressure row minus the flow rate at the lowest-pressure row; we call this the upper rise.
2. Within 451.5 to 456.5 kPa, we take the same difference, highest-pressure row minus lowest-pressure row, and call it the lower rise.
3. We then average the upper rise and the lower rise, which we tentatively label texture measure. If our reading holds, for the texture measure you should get 0.2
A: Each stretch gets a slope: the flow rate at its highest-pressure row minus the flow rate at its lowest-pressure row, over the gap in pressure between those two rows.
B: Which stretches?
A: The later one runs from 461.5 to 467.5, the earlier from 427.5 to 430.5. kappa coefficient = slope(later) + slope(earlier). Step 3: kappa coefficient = 0.21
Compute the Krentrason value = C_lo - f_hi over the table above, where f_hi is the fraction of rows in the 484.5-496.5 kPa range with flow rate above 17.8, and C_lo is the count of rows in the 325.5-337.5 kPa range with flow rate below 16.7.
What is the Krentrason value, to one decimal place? 1.0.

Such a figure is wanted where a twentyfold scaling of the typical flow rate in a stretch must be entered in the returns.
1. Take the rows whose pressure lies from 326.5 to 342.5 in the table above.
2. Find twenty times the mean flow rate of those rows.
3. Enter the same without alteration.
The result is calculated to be 345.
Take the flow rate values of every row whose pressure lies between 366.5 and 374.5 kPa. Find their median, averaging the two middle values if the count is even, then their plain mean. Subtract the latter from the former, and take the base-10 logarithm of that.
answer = -0.52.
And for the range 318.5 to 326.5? -0.55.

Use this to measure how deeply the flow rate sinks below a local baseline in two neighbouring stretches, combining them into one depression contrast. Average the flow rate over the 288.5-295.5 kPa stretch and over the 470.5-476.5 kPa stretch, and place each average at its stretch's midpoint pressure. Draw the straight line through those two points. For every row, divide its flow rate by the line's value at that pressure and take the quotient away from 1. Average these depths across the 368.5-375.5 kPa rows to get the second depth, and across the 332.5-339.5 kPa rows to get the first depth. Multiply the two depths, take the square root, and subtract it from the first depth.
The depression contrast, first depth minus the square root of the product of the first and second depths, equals 0.120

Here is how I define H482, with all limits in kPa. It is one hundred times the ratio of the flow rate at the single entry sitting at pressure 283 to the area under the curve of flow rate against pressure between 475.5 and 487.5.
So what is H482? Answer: 11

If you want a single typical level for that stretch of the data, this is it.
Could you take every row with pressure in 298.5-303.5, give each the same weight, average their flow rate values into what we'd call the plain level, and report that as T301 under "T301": 21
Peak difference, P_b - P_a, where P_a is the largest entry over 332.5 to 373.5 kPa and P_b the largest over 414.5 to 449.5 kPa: -1.6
